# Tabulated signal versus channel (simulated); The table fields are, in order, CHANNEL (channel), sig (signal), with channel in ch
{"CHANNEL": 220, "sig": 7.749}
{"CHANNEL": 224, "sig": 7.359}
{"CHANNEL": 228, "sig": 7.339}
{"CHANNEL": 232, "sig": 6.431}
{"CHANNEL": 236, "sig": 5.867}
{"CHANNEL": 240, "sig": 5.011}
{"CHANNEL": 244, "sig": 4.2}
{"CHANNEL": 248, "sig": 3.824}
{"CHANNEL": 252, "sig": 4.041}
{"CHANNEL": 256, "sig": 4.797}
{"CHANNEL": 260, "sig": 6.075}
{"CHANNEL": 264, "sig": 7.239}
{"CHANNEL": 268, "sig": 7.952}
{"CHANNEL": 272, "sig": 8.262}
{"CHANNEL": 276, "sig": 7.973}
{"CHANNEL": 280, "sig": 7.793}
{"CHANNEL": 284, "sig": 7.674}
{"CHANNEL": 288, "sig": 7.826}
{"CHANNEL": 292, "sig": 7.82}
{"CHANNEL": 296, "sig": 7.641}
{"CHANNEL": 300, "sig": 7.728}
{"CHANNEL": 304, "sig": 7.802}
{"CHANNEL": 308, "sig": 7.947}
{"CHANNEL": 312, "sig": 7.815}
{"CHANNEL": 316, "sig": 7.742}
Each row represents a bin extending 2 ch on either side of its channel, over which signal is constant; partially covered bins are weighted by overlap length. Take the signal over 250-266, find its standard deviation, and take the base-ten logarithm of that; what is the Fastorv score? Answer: 0.1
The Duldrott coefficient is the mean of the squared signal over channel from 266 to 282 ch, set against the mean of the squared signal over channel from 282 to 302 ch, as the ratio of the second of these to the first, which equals 0.94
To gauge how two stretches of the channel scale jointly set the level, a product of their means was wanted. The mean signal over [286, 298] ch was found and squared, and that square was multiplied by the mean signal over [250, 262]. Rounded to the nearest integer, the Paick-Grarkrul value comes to 300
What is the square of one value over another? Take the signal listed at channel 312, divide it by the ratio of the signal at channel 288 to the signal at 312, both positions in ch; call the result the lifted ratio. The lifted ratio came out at 7.8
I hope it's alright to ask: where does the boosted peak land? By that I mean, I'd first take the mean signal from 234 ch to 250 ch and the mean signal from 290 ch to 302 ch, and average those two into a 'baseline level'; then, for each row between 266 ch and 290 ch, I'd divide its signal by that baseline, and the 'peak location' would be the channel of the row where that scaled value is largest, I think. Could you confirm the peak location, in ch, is 272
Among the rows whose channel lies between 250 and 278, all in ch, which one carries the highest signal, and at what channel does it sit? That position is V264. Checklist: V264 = 272 ch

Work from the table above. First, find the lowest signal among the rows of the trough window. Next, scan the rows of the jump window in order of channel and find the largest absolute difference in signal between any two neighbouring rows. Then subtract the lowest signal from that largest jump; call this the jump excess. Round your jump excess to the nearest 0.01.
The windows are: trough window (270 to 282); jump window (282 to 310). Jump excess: -7.61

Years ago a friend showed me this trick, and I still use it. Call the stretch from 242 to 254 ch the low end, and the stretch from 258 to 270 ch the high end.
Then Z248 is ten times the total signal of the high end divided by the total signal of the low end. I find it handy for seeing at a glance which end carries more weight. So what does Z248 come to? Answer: 18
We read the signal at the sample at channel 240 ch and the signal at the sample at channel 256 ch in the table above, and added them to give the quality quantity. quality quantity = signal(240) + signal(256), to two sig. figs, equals 9.8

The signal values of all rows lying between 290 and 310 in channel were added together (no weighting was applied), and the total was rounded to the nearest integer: 39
